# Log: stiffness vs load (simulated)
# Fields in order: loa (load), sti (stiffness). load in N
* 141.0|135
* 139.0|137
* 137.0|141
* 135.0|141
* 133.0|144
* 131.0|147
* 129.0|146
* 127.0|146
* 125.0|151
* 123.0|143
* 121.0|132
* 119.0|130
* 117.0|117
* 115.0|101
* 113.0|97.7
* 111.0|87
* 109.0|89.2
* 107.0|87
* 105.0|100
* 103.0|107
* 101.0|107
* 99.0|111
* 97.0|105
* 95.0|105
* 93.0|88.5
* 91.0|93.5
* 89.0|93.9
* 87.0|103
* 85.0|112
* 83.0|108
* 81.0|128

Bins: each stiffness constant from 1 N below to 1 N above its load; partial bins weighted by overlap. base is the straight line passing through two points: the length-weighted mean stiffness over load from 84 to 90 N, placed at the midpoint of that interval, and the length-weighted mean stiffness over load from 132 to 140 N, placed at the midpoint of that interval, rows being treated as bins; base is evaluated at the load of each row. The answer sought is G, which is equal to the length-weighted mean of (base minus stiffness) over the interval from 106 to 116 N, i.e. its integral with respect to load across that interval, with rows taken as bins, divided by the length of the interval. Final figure 29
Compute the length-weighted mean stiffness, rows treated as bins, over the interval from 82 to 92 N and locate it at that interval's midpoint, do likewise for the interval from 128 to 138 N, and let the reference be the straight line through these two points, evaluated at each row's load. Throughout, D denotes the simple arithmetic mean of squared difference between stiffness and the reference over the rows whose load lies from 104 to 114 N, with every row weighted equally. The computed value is 932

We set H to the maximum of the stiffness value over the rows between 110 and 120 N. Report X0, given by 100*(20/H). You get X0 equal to 15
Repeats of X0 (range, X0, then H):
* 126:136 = 14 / 147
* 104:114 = 20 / 100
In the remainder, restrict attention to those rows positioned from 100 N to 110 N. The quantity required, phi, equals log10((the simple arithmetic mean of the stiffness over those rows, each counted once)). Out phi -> 1.99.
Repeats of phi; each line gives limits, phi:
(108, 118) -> 1.99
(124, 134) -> 2.17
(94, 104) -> 2.03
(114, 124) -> 2.10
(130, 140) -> 2.15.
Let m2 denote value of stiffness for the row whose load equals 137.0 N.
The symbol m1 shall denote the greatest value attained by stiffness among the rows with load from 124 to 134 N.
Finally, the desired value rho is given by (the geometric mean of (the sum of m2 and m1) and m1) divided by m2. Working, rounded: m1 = 151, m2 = 141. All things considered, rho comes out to 1.49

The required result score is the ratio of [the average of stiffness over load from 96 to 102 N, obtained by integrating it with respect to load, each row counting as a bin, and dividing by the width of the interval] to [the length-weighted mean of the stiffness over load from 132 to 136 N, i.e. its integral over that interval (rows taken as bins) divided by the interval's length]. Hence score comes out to 0.8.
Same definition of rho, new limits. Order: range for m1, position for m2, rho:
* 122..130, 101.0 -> 1.84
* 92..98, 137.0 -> 1.14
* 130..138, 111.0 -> 2.13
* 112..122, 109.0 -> 1.92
